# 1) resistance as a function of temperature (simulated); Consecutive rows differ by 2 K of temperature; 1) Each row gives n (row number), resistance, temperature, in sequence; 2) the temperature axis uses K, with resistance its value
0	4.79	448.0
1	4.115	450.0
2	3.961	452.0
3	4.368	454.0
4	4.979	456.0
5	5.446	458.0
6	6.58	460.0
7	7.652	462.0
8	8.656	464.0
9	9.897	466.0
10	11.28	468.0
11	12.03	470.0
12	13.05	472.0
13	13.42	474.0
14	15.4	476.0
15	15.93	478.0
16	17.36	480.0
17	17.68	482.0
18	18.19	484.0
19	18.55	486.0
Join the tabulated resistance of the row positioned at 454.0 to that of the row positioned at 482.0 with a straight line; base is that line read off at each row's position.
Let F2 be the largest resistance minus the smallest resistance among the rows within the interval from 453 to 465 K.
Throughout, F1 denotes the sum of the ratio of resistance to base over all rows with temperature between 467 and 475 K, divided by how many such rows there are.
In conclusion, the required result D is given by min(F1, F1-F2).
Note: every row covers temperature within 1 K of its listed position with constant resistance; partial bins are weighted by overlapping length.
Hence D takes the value -3.3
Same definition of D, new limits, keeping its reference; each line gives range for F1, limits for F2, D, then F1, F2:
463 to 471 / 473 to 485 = -3.8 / 0.99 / 4.8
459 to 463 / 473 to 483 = -3.3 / 0.92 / 4.3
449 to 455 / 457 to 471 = -5.3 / 1.28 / 6.6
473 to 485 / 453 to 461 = -1.2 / 1.00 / 2.2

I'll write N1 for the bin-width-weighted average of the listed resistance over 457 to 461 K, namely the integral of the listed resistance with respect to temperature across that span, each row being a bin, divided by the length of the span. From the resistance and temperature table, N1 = 6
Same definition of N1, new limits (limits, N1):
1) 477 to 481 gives 17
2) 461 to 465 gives 8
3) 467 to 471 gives 12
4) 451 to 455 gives 4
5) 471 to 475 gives 13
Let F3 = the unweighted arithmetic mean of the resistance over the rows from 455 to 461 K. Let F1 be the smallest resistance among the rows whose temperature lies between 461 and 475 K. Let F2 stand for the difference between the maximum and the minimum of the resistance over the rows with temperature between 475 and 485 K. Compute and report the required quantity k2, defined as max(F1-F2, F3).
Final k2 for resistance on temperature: 6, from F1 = 7.652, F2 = 2.8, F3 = 6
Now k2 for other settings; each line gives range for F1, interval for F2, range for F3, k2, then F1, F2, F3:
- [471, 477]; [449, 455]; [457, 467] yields 13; 13.05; 0.4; 8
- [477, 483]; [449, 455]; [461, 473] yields 16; 15.93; 0.4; 10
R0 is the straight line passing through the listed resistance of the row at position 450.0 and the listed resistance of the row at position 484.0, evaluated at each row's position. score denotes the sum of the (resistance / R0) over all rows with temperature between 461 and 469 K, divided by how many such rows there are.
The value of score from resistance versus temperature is 0.90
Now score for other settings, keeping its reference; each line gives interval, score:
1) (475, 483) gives 1.03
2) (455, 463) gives 0.78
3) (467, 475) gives 0.97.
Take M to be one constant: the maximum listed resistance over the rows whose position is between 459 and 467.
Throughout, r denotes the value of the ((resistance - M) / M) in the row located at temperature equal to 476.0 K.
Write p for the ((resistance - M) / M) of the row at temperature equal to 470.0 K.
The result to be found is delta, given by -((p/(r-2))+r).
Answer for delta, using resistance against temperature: -0.41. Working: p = 0.2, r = 0.6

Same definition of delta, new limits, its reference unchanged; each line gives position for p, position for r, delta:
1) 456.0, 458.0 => 0.25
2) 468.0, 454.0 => 0.61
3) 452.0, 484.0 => -1.35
